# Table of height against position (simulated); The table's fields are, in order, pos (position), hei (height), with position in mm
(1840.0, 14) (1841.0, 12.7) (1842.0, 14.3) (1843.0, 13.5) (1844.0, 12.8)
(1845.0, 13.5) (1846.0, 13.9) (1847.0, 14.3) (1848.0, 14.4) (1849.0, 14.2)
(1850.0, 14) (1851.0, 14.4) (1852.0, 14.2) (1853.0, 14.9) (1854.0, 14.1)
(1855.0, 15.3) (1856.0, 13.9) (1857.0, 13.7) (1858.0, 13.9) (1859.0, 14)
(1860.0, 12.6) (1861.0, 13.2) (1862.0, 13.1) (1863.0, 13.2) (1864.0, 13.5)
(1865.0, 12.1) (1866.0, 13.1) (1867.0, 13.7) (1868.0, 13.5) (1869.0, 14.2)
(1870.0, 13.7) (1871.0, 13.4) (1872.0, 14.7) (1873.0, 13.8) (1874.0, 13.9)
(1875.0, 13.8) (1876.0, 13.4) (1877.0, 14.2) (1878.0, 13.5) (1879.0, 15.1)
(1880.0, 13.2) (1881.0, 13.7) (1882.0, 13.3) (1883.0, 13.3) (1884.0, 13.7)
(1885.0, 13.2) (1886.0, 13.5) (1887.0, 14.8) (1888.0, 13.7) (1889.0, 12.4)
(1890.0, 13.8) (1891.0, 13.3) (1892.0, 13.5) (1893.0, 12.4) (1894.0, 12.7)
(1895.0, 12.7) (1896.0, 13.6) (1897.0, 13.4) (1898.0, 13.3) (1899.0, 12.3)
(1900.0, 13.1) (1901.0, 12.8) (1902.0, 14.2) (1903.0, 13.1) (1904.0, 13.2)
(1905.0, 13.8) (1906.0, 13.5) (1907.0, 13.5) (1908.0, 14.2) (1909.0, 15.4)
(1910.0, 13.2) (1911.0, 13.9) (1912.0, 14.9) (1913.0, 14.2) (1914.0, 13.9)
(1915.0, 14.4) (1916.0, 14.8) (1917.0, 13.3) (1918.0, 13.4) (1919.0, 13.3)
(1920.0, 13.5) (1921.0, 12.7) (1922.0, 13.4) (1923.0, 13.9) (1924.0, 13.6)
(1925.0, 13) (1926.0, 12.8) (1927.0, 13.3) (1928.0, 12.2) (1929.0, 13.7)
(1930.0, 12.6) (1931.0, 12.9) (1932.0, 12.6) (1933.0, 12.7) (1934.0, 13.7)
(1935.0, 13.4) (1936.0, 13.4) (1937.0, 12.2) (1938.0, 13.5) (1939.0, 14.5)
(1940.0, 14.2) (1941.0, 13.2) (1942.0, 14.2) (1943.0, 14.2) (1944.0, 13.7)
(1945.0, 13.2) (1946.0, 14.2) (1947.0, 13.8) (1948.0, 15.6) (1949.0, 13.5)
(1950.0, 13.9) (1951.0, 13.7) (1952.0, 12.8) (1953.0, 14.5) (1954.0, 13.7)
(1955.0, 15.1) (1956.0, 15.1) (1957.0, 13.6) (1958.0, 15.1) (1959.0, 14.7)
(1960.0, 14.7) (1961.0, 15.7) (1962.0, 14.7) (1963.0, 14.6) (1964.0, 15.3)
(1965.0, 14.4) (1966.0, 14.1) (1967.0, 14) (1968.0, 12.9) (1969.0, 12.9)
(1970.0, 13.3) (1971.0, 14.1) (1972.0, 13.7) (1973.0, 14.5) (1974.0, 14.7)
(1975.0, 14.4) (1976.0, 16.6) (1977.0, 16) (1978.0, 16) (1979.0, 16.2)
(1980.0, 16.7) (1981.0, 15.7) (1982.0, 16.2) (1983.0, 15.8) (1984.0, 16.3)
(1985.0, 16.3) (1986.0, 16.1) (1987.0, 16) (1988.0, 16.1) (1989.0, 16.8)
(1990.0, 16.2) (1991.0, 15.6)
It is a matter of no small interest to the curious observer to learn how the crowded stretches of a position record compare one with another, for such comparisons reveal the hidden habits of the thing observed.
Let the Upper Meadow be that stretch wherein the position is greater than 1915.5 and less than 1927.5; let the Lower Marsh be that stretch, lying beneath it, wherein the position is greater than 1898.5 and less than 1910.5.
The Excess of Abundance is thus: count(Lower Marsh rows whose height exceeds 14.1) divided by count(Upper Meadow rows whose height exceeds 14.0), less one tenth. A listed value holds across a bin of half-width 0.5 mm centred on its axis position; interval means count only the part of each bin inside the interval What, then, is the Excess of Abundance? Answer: 2.9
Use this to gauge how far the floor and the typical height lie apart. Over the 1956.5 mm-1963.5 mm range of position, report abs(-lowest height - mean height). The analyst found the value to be 28.3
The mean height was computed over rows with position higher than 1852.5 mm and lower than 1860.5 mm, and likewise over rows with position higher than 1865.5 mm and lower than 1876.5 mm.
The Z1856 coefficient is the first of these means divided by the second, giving 1.02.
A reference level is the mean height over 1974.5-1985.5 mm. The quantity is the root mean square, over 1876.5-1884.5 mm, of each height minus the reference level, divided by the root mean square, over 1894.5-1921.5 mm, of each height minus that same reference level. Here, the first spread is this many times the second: 0.94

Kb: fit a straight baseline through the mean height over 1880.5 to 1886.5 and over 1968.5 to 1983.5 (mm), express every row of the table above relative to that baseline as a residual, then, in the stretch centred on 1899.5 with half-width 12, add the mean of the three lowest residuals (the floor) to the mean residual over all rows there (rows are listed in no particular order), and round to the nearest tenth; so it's -1.6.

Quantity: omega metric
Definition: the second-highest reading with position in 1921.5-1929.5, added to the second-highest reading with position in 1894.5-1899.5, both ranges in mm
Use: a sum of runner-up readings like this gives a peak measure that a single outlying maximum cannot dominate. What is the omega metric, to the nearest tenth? 27.1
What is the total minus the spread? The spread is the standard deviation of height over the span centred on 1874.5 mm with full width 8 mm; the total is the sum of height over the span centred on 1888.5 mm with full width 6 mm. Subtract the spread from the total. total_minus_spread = 81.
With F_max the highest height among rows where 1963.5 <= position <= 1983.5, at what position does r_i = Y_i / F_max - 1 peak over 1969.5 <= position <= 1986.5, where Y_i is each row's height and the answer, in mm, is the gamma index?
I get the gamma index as 1980.0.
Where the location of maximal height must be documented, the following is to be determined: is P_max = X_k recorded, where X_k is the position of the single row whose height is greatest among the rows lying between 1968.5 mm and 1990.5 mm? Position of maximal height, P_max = 1989.0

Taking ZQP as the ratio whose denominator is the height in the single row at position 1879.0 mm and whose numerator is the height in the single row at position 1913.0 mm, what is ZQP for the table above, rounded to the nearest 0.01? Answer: 0.94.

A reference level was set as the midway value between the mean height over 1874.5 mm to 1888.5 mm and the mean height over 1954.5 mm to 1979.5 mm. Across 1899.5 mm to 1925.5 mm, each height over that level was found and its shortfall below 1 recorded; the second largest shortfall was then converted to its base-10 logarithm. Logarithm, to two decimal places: -1.01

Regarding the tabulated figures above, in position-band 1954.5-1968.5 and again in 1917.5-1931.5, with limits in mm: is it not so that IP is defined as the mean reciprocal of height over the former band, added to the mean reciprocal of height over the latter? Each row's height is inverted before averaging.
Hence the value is 0.145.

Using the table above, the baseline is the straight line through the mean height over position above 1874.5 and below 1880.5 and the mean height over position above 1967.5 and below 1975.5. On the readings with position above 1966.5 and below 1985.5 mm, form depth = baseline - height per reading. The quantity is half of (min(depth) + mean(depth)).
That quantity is -2.1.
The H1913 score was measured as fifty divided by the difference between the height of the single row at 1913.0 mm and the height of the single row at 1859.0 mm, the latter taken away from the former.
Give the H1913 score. 250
